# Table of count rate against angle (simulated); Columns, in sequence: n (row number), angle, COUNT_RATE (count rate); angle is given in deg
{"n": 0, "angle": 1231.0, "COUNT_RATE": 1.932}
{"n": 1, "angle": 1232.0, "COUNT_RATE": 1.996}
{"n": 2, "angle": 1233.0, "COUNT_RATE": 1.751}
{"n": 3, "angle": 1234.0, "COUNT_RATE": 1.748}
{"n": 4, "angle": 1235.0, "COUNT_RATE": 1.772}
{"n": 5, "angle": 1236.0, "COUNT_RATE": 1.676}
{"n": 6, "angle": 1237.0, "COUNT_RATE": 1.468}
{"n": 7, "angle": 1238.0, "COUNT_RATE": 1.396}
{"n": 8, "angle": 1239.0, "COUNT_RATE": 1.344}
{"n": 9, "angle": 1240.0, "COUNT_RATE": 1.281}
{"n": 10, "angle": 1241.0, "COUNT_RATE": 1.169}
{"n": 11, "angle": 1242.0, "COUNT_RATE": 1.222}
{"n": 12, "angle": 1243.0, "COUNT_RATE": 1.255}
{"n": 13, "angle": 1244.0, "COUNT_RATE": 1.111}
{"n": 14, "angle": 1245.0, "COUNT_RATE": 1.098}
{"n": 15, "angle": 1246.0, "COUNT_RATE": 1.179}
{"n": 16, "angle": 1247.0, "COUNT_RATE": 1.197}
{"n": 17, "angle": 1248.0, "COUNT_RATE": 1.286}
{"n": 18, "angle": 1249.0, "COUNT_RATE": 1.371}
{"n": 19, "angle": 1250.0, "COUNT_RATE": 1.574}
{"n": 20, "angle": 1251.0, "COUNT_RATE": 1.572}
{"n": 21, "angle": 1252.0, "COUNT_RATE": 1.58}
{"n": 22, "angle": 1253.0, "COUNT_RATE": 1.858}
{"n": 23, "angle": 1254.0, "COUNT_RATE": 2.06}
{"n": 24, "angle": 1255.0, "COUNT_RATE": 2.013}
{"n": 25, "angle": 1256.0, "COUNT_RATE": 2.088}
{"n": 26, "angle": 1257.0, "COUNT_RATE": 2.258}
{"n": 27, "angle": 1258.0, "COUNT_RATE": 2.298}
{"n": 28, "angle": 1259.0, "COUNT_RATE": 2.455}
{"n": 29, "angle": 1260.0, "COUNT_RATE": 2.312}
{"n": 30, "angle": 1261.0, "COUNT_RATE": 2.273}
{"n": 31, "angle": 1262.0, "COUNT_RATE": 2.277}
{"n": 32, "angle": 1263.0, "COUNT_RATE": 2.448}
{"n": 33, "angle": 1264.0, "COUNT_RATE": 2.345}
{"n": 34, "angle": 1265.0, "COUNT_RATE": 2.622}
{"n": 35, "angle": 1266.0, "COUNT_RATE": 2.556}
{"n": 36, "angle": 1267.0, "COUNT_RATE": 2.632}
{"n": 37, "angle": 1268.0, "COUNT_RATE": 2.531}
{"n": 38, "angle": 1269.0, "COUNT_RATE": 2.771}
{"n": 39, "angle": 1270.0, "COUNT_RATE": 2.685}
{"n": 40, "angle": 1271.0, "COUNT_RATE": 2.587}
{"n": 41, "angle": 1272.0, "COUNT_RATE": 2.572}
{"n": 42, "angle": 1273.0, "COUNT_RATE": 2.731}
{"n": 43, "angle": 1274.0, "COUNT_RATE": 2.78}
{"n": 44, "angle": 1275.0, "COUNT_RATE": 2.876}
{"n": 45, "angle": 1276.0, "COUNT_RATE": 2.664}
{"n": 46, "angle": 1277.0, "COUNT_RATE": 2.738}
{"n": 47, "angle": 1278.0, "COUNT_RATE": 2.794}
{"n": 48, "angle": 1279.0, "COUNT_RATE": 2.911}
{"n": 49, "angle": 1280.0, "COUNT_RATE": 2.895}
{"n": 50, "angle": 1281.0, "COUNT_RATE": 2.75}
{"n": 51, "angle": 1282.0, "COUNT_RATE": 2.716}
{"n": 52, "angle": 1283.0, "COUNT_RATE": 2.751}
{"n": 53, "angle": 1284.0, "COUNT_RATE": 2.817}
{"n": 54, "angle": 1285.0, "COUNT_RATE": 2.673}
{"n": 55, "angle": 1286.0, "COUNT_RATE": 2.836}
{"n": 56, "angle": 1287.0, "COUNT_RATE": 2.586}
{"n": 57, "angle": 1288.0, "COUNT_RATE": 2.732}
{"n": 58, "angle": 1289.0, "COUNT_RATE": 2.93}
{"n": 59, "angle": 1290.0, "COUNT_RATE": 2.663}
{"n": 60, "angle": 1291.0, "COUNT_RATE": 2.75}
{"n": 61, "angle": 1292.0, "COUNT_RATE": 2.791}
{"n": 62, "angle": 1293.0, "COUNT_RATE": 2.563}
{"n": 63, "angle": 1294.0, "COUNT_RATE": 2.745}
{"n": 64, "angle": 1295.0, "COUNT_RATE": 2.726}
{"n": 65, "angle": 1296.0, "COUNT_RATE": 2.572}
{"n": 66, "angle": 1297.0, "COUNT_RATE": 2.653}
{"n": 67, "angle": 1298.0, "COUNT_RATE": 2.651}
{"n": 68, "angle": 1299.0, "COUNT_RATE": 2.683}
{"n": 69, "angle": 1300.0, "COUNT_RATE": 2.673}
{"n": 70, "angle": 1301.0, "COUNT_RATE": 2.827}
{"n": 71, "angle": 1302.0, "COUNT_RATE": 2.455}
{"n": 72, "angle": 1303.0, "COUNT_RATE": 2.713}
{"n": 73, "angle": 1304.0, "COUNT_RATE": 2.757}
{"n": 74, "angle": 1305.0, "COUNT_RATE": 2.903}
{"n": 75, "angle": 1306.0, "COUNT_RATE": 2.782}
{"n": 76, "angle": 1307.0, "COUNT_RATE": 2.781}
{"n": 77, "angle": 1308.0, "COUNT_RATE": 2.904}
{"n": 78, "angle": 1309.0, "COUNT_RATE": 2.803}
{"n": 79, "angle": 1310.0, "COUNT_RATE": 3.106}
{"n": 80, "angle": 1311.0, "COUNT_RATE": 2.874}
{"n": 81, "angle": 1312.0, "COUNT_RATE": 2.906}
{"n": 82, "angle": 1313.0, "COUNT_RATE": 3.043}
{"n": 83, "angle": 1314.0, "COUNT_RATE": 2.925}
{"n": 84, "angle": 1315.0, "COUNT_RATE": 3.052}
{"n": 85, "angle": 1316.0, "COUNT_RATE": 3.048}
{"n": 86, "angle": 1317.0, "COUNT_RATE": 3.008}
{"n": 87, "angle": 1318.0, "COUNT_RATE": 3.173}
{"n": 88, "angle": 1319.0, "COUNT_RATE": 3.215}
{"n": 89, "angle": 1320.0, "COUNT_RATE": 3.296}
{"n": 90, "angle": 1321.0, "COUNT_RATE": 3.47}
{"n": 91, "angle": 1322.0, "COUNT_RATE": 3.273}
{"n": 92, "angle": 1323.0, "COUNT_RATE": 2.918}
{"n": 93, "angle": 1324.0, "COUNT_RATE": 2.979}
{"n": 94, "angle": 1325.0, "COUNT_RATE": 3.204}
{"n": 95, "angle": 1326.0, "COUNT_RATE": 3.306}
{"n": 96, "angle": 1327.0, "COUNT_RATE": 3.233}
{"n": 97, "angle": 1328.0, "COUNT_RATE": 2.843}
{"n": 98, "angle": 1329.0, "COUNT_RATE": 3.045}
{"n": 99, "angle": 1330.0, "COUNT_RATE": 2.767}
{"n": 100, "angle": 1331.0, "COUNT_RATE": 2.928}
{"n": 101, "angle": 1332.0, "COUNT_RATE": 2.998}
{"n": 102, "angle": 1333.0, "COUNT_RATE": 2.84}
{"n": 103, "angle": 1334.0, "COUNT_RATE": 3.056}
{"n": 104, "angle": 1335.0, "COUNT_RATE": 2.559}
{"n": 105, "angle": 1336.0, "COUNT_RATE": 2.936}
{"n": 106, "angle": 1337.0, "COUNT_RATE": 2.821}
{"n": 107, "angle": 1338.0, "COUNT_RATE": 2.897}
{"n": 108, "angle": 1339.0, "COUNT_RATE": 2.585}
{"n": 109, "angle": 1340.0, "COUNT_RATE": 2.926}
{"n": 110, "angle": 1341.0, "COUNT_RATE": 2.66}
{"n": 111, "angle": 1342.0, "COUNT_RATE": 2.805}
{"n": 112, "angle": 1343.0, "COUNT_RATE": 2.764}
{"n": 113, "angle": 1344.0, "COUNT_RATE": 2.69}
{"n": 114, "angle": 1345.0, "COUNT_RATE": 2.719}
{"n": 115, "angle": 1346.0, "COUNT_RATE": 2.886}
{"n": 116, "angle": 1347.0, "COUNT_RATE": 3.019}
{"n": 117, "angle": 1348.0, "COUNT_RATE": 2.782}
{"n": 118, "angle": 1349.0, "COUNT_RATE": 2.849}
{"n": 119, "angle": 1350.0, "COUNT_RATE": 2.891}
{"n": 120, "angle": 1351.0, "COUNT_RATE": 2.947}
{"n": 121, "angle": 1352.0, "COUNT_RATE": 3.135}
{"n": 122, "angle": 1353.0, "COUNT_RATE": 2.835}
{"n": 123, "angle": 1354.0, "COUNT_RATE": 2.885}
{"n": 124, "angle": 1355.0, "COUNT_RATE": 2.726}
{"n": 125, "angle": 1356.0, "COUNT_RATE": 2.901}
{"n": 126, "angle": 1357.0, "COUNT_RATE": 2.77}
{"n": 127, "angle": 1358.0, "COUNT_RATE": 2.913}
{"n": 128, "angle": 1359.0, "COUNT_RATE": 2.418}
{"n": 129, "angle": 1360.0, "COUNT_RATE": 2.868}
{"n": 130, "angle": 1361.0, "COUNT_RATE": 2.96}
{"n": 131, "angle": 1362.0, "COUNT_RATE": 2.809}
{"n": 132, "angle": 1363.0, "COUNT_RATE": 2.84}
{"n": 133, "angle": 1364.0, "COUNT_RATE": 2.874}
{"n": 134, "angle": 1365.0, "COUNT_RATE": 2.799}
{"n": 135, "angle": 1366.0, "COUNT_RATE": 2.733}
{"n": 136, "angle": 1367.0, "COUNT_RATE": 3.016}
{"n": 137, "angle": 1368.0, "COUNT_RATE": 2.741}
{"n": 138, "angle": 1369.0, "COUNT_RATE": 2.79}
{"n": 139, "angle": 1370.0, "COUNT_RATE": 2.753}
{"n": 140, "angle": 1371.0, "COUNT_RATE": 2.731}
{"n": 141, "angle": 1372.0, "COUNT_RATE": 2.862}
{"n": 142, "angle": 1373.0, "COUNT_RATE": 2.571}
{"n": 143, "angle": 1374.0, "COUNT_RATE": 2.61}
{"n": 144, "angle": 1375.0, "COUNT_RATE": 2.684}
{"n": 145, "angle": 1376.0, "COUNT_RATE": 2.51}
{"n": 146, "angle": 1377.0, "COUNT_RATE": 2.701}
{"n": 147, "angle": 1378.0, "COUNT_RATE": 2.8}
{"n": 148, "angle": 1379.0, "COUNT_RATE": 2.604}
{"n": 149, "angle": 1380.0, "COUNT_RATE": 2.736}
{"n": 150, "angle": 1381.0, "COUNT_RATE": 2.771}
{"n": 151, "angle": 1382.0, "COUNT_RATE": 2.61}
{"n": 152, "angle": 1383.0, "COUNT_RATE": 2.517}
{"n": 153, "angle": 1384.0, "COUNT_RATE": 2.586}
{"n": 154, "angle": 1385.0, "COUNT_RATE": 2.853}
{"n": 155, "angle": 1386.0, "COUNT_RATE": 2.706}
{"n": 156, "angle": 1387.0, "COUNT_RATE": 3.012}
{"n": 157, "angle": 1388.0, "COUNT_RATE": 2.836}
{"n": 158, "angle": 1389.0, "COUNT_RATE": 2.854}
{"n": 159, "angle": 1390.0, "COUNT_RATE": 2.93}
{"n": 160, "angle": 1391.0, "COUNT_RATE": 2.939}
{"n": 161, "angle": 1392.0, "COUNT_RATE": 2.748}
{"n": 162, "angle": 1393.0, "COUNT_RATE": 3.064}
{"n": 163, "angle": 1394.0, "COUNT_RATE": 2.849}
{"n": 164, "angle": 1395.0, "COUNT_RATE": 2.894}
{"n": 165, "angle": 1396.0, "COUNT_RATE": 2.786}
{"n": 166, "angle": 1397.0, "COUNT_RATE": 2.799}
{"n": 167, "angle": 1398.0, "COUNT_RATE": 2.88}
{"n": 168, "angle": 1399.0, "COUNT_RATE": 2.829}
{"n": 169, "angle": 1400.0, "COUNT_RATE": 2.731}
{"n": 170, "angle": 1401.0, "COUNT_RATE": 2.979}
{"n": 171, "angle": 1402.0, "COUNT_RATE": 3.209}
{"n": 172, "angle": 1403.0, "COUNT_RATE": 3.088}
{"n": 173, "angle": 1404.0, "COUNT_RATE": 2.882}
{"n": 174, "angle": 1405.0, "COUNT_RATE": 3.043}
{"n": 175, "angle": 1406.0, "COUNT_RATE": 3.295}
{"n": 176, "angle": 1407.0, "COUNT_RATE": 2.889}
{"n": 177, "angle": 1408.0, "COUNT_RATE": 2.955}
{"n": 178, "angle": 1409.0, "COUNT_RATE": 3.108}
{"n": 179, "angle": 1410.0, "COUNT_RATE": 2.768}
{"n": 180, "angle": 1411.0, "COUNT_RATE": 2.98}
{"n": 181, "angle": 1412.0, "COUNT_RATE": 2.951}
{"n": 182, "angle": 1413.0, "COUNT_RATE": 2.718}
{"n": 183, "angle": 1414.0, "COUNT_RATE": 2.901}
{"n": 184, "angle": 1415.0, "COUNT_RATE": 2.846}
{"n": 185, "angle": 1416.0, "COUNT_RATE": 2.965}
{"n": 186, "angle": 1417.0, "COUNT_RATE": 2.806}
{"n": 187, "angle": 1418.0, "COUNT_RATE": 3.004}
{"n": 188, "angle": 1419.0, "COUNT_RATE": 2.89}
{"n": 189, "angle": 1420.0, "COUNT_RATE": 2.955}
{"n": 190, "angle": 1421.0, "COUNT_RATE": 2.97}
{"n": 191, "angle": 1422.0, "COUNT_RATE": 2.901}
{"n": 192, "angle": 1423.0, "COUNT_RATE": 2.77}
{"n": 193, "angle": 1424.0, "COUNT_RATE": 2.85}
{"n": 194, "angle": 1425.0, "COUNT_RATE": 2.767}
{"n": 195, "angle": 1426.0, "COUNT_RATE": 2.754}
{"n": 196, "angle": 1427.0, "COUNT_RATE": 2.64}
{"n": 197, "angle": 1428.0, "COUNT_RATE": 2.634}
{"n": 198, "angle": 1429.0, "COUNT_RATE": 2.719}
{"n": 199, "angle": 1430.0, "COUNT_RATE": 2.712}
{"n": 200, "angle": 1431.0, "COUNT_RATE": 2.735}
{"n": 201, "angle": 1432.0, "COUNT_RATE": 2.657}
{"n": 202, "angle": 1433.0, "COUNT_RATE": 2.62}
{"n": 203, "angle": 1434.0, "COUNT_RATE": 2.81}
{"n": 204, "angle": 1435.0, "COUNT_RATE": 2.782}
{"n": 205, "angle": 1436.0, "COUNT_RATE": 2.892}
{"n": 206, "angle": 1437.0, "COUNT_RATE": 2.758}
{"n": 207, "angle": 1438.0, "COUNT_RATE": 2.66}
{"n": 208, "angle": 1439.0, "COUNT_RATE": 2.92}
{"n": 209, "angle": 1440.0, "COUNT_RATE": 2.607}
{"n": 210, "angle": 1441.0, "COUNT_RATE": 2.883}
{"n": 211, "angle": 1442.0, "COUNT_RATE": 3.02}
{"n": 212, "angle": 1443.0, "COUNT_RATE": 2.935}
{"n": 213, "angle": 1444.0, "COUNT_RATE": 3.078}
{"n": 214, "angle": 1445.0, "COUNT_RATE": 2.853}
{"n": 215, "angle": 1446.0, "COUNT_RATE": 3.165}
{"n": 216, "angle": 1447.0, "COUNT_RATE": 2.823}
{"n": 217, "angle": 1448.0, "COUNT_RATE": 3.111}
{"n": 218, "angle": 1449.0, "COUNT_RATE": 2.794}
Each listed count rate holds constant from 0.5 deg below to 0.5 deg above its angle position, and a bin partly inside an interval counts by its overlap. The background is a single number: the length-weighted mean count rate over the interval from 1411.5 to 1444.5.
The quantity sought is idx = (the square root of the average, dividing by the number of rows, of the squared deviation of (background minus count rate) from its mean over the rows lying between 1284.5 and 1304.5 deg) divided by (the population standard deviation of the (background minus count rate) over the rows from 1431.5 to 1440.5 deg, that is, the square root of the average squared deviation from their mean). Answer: 1.0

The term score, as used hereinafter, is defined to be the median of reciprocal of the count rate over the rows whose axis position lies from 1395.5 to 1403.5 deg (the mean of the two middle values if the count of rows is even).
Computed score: 0.350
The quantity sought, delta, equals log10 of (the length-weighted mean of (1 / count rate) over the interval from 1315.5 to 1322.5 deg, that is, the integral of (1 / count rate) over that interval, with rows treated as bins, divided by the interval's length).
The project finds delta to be -0.506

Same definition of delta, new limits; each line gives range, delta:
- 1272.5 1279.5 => -0.444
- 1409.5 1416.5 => -0.458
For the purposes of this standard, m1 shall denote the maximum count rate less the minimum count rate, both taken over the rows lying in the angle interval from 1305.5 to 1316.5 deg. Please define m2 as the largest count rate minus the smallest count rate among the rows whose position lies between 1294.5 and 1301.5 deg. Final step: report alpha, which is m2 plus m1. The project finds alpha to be 0.6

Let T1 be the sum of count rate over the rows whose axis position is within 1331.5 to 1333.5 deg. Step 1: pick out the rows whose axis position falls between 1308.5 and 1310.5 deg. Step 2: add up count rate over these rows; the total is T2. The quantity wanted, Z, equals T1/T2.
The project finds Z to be 0.99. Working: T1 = 5.8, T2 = 5.9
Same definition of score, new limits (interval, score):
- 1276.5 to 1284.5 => 0.361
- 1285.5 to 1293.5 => 0.365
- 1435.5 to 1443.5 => 0.346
